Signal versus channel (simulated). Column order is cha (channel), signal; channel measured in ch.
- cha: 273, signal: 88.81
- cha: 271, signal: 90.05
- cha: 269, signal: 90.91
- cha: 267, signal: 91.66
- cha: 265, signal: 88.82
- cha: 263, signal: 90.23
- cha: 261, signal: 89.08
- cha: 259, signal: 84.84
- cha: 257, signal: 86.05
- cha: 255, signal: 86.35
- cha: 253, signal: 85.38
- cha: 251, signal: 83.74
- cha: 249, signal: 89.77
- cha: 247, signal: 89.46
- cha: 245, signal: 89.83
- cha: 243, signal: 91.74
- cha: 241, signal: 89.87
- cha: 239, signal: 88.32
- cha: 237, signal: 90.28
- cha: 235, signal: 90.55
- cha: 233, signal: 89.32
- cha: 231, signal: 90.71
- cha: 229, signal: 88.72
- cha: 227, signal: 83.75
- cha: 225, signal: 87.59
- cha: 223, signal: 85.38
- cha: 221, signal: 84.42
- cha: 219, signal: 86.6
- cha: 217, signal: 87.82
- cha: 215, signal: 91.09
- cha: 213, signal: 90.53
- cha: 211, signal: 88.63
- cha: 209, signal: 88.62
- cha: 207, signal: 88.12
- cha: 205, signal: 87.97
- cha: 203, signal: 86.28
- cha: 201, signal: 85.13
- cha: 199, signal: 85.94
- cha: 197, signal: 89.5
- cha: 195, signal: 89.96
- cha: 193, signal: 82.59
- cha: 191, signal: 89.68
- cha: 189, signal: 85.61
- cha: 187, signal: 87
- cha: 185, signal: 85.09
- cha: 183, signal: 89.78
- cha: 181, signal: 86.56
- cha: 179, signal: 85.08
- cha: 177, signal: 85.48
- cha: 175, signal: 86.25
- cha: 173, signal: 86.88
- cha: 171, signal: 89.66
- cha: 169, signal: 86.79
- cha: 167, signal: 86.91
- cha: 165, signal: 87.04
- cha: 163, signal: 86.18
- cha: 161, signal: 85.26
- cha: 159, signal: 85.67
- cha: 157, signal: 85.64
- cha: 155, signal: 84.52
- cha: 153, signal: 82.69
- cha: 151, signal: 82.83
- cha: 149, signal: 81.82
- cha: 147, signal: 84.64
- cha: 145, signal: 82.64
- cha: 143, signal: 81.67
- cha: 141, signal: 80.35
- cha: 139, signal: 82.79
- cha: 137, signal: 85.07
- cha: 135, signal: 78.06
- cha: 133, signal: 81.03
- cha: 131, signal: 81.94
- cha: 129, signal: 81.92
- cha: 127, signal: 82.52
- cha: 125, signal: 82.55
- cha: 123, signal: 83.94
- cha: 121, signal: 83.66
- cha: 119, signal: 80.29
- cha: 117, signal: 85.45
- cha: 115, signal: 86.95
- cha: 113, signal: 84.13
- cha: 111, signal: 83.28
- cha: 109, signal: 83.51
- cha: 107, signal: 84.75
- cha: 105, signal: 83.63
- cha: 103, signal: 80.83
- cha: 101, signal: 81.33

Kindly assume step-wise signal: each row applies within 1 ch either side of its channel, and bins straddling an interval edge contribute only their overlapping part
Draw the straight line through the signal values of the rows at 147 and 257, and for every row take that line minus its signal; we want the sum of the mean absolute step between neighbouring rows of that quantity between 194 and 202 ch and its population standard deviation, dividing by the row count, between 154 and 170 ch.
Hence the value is 2.4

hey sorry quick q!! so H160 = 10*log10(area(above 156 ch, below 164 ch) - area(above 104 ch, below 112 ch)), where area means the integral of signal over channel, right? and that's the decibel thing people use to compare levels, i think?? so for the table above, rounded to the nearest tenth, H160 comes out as 11.8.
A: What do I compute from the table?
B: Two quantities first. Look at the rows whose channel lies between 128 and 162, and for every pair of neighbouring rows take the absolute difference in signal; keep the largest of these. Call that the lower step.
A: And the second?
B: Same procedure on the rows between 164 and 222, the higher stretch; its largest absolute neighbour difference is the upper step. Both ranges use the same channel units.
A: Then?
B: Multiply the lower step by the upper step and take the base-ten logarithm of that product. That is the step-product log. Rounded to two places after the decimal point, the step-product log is 1.71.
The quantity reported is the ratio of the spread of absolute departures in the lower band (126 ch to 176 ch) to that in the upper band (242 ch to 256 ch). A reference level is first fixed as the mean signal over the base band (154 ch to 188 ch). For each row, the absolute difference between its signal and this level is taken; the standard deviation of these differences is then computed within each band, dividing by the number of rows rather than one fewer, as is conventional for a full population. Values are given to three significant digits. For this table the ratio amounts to 1.39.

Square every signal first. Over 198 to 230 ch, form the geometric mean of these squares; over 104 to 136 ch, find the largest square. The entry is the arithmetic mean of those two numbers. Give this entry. 7588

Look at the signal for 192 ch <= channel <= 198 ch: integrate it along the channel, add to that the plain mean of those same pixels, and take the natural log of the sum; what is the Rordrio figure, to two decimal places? 6.42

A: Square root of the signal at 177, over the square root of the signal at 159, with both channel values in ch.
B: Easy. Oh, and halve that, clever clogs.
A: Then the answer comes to 0.499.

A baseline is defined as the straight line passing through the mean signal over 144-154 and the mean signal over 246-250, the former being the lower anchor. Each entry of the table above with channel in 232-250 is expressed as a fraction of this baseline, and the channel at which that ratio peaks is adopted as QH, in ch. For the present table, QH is 243 ch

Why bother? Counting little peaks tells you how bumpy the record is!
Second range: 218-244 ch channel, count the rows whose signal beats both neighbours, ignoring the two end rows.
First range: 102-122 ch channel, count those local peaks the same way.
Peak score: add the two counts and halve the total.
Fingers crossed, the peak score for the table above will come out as 2.5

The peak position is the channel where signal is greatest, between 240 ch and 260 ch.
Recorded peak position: 243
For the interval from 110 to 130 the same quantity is 115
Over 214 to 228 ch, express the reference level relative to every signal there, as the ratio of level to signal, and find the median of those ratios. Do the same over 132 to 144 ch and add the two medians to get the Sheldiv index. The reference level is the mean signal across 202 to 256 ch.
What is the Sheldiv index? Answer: 2.10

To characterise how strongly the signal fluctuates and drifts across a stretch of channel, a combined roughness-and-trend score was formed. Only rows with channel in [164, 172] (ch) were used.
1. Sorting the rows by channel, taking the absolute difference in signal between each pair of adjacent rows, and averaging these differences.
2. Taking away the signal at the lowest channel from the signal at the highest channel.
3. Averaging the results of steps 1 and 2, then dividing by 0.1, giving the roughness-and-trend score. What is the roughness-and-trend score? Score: 18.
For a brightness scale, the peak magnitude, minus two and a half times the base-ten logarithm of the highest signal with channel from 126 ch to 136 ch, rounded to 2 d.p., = -4.79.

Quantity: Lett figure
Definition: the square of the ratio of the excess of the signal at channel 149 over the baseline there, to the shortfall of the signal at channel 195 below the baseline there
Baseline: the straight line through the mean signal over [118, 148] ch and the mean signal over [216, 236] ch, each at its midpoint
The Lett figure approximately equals 0.1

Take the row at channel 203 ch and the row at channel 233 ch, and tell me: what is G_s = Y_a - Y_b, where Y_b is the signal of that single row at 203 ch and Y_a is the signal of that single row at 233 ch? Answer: 3.0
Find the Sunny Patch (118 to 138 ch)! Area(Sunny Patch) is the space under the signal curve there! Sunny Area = 1642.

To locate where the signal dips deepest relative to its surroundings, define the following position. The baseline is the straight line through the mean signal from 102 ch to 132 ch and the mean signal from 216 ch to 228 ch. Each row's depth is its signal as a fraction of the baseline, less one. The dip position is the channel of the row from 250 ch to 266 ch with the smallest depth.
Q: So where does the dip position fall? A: 251 ch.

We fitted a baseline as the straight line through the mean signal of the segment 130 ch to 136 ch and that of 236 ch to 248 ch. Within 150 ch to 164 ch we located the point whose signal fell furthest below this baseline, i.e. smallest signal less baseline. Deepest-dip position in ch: 153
